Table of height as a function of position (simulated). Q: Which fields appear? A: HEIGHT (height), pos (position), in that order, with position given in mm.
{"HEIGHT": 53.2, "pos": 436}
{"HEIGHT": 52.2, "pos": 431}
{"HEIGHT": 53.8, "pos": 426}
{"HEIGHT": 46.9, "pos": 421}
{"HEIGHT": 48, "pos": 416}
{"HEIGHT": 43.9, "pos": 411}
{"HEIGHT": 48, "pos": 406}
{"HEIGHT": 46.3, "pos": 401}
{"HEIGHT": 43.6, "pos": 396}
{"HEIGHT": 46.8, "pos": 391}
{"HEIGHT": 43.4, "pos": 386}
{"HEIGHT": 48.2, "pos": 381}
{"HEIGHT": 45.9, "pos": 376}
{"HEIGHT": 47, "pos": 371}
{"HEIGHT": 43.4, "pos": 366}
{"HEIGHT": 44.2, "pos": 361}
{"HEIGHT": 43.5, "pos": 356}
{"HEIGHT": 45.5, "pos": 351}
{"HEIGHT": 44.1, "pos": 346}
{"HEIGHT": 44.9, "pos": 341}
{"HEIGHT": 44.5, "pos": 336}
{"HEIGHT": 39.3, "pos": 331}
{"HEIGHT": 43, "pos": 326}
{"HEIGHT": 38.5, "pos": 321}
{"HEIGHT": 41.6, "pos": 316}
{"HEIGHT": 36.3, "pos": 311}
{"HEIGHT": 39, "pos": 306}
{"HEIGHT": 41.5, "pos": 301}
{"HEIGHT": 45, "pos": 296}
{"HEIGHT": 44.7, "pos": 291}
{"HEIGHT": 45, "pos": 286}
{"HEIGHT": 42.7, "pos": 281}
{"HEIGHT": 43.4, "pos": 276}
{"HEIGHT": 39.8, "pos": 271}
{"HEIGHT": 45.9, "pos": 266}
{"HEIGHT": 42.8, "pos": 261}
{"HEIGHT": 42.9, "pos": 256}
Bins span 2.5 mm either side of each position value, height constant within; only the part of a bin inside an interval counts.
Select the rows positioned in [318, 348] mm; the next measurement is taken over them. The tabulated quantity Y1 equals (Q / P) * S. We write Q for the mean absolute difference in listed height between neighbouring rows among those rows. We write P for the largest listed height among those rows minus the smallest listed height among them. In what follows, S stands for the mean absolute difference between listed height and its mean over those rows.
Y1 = 1.06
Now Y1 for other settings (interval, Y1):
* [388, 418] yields 1.13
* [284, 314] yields 0.64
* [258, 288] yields 0.78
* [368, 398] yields 0.95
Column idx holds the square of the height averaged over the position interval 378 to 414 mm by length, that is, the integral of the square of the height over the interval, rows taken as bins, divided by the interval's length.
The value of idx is 2099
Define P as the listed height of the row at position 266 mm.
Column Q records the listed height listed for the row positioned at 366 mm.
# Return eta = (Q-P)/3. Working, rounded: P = 45.9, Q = 43.4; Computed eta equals -0.83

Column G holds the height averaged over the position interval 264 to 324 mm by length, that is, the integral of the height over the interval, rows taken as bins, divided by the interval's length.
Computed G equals 41.9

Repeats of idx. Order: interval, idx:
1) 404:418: 2169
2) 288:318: 1724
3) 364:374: 2057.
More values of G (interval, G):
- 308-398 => 43.5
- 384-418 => 45.7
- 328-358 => 43.6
